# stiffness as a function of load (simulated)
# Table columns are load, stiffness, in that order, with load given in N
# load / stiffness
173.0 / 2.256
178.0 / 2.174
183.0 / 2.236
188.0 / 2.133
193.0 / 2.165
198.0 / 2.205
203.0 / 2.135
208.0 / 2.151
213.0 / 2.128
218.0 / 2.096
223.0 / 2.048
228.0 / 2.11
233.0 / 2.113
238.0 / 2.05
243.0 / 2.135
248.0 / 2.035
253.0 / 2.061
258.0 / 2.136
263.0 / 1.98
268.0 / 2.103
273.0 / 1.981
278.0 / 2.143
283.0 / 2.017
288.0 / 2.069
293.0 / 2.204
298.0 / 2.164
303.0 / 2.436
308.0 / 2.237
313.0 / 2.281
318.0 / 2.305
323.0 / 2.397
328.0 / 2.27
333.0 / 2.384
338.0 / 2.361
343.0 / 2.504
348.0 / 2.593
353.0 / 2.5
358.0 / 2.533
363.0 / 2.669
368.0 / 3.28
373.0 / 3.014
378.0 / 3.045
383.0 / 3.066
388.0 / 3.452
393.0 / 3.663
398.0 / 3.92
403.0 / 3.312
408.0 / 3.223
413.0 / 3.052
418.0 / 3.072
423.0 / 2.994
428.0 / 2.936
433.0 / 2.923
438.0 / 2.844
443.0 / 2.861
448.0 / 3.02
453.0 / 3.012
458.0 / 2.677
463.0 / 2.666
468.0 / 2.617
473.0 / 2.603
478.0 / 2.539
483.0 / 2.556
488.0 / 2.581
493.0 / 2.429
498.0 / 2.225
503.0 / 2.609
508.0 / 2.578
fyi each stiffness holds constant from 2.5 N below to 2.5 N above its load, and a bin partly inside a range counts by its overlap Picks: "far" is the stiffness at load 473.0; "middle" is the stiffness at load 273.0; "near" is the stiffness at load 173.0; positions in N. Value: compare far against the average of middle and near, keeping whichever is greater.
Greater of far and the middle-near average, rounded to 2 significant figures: 2.6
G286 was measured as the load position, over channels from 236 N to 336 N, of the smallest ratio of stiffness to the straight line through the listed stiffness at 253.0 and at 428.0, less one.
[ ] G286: 283.0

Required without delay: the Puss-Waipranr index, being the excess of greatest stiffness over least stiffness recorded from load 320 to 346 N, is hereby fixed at 0.23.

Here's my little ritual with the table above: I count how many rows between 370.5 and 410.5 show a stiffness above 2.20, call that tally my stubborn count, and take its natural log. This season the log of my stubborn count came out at 2.1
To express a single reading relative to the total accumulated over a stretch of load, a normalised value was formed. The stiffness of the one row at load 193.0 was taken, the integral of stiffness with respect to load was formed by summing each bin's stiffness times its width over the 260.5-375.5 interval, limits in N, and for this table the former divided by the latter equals 0.0080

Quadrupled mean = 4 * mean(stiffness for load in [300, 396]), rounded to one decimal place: 10.7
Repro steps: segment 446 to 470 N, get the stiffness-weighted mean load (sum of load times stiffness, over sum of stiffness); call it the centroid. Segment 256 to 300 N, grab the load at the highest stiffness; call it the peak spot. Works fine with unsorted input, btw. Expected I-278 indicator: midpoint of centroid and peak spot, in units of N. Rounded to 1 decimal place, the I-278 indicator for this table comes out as 375.3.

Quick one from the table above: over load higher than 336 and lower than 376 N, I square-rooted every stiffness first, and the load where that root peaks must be 368.0 N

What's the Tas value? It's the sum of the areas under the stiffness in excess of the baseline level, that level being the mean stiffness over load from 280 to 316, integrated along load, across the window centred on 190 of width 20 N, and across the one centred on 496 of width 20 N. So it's 5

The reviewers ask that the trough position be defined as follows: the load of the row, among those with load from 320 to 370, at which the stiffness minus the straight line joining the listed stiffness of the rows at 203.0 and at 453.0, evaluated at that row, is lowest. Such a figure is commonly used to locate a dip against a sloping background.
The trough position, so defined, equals 328.0 N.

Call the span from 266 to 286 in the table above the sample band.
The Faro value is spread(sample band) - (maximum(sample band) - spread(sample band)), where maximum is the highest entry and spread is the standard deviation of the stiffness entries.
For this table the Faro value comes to -2.0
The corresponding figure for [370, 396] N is -3.1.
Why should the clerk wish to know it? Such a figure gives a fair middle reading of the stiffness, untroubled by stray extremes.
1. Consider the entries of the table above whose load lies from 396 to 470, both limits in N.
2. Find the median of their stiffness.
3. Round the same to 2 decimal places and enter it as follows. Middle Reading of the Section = 2.99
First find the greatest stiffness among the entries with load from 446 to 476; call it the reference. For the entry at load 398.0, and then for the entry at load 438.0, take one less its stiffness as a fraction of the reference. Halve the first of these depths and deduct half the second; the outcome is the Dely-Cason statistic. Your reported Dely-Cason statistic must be -0.18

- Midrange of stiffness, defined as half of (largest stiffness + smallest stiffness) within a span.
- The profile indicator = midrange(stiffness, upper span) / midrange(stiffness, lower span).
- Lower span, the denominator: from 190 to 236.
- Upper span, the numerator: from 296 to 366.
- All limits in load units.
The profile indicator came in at 1.1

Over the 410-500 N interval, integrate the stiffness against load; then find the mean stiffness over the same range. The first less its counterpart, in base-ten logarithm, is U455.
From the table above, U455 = 2.39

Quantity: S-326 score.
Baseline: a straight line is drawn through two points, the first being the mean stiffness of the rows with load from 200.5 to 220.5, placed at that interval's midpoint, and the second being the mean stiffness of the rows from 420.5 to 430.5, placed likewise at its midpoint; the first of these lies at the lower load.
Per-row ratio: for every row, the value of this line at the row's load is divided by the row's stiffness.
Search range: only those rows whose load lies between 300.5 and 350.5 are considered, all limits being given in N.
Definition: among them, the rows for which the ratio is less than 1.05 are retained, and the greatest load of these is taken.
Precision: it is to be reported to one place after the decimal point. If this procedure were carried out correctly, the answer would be 348.0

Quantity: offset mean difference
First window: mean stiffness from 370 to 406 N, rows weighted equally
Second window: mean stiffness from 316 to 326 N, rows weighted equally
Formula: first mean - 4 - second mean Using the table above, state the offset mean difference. -3.00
